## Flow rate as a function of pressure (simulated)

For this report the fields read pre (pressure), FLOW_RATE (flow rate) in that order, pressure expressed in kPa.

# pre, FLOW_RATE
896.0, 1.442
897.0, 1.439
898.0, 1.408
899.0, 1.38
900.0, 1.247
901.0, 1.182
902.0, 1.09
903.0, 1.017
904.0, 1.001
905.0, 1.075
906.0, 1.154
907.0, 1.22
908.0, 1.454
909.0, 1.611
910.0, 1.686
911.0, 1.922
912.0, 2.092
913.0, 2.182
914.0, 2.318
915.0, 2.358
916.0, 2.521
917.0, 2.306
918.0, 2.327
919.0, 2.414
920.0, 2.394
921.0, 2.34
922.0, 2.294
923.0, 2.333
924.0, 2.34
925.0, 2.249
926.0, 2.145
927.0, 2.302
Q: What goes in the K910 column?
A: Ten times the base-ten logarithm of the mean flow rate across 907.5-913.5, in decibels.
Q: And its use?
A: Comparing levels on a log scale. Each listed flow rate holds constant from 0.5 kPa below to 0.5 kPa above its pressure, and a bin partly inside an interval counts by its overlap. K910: 2.6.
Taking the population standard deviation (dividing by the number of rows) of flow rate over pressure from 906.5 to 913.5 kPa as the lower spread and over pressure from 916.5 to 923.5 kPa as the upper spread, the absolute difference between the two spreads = 0.28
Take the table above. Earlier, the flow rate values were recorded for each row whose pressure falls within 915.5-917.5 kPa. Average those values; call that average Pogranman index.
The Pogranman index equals 2.4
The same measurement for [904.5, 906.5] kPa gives 1.1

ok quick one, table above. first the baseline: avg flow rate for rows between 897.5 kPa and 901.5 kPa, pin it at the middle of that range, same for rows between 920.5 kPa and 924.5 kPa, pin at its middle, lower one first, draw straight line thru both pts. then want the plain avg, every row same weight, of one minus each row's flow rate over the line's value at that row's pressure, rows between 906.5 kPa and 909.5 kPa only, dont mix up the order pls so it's 0.15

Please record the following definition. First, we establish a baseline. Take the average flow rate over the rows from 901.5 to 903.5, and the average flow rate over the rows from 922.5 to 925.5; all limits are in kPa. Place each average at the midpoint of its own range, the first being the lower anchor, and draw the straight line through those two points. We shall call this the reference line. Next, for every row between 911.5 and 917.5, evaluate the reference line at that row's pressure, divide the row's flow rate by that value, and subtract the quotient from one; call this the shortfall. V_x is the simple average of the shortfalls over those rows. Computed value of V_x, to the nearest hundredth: -0.31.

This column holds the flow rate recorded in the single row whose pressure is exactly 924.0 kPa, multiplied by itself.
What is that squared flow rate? 5.5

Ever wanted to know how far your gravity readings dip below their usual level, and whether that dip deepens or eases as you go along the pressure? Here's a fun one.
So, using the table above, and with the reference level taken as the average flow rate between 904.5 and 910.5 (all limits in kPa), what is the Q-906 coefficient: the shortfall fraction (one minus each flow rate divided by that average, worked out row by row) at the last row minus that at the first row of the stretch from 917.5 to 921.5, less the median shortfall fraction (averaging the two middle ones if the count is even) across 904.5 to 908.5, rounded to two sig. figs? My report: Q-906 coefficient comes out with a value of -0.14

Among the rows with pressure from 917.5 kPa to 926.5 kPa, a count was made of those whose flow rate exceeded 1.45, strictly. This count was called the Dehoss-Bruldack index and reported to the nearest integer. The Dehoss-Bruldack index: 9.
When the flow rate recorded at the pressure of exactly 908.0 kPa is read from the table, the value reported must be 1.454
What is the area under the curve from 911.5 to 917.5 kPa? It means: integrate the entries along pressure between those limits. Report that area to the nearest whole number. 14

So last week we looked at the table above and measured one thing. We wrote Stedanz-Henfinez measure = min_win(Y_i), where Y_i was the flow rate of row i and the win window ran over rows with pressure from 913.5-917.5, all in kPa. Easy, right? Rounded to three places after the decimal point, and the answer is 2.306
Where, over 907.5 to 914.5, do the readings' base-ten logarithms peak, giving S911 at 914.0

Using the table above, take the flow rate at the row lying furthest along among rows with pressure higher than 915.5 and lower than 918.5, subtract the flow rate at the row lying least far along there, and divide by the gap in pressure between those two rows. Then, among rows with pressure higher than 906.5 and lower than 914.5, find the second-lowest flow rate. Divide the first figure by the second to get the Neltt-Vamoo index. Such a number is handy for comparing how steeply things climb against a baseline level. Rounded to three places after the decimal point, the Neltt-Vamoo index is -0.067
